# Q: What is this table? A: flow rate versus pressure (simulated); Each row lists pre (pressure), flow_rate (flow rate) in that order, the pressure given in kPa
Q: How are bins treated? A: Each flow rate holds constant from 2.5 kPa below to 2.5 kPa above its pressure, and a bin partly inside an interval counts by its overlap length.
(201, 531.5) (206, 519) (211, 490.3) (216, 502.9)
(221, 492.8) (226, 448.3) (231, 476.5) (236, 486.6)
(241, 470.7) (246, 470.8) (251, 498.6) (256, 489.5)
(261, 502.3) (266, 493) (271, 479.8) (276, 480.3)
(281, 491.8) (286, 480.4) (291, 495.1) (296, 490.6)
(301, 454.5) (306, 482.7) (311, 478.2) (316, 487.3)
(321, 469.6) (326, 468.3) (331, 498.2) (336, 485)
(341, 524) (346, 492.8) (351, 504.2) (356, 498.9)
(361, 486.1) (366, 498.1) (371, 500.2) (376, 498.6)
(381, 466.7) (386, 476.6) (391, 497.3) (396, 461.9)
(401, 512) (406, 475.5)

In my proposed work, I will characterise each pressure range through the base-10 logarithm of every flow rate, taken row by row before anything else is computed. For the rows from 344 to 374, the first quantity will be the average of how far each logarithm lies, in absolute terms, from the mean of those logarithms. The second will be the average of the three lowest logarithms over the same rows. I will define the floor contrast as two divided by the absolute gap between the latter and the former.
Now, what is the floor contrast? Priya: 0.744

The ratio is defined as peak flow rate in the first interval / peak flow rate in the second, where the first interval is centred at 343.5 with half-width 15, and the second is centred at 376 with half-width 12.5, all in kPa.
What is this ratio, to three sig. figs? 1.05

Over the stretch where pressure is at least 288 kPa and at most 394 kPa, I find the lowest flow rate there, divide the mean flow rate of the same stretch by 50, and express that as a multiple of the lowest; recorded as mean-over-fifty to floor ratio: 0.0215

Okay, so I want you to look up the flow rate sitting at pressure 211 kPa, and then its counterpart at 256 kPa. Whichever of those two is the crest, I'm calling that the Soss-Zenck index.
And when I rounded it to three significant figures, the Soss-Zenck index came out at 490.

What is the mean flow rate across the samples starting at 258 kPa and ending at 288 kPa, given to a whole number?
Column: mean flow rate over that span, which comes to 488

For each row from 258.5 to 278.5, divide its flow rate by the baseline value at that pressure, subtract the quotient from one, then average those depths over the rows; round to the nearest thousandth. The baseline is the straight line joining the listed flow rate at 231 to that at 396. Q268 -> -0.033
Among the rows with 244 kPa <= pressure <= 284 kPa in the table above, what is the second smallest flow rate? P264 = 479.8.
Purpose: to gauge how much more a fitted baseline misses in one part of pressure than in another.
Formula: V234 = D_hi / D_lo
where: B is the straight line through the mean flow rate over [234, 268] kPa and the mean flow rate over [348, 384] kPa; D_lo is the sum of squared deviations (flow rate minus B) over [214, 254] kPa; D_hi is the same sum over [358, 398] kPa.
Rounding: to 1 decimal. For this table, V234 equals 0.9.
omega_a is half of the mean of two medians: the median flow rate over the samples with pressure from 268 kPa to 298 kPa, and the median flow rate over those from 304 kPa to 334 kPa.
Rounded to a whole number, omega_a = 241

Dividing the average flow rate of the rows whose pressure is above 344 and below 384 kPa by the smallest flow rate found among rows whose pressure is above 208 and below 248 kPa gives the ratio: 1.10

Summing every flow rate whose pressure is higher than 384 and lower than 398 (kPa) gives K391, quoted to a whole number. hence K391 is 1436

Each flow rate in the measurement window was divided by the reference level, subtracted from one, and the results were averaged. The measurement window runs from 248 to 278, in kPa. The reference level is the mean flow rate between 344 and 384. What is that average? 0.005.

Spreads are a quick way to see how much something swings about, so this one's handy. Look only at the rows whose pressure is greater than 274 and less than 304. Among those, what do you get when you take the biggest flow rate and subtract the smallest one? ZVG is 41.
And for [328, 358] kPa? 39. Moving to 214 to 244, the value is 55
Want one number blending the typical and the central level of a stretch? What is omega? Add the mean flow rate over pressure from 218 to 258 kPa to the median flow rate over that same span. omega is 961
